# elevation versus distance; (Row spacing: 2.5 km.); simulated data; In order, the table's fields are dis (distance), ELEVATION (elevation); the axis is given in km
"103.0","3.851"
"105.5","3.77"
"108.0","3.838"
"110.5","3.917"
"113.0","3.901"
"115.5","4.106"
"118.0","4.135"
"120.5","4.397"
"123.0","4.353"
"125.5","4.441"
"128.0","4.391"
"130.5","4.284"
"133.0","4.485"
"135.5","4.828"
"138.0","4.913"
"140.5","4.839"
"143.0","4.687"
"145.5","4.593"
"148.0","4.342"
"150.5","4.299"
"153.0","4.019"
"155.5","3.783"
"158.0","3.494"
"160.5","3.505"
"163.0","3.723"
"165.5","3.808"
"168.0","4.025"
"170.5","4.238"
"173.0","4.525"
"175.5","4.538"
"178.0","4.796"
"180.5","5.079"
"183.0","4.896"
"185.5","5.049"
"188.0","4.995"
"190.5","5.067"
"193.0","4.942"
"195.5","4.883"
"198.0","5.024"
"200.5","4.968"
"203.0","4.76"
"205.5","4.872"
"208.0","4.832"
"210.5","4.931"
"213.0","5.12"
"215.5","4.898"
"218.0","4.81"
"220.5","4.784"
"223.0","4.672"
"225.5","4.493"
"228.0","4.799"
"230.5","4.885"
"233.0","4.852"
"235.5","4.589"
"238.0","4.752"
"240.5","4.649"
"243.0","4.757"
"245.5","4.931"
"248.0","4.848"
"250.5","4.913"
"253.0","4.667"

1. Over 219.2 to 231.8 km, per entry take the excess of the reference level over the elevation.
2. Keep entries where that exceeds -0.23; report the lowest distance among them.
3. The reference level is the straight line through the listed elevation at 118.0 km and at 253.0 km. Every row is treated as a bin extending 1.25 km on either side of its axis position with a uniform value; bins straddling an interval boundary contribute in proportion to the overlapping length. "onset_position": 223.0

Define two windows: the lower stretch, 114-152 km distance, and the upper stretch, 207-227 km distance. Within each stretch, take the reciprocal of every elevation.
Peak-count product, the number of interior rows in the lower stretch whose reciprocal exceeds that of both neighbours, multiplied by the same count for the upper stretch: 0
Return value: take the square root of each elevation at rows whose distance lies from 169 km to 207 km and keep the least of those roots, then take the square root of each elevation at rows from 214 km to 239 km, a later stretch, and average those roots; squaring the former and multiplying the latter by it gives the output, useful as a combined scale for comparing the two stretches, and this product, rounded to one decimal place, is 9.2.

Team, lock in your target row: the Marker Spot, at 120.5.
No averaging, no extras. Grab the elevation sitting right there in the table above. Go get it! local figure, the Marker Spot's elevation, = 4.397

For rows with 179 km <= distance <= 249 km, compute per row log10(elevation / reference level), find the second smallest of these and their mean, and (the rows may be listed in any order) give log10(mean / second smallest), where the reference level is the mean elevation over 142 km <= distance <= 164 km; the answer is 0.16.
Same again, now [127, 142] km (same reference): 0.21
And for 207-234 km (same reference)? 0.09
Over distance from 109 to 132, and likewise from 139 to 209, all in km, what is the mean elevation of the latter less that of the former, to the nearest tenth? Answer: 0.3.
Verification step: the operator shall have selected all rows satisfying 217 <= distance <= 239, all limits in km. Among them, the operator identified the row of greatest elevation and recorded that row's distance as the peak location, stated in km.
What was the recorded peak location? 230.5 km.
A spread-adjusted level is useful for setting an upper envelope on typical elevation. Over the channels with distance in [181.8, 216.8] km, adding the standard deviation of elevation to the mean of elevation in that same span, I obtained 5.04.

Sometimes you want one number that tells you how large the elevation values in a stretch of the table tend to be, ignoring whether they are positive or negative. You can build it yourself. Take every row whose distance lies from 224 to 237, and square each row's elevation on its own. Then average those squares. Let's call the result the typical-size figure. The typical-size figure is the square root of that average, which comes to 4.73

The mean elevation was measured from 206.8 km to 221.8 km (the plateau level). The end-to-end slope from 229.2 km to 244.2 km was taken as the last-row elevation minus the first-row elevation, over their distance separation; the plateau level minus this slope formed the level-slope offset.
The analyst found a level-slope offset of 4.9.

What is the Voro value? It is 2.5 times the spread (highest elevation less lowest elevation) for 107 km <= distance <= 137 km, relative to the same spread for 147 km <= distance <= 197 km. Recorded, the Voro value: 1.6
